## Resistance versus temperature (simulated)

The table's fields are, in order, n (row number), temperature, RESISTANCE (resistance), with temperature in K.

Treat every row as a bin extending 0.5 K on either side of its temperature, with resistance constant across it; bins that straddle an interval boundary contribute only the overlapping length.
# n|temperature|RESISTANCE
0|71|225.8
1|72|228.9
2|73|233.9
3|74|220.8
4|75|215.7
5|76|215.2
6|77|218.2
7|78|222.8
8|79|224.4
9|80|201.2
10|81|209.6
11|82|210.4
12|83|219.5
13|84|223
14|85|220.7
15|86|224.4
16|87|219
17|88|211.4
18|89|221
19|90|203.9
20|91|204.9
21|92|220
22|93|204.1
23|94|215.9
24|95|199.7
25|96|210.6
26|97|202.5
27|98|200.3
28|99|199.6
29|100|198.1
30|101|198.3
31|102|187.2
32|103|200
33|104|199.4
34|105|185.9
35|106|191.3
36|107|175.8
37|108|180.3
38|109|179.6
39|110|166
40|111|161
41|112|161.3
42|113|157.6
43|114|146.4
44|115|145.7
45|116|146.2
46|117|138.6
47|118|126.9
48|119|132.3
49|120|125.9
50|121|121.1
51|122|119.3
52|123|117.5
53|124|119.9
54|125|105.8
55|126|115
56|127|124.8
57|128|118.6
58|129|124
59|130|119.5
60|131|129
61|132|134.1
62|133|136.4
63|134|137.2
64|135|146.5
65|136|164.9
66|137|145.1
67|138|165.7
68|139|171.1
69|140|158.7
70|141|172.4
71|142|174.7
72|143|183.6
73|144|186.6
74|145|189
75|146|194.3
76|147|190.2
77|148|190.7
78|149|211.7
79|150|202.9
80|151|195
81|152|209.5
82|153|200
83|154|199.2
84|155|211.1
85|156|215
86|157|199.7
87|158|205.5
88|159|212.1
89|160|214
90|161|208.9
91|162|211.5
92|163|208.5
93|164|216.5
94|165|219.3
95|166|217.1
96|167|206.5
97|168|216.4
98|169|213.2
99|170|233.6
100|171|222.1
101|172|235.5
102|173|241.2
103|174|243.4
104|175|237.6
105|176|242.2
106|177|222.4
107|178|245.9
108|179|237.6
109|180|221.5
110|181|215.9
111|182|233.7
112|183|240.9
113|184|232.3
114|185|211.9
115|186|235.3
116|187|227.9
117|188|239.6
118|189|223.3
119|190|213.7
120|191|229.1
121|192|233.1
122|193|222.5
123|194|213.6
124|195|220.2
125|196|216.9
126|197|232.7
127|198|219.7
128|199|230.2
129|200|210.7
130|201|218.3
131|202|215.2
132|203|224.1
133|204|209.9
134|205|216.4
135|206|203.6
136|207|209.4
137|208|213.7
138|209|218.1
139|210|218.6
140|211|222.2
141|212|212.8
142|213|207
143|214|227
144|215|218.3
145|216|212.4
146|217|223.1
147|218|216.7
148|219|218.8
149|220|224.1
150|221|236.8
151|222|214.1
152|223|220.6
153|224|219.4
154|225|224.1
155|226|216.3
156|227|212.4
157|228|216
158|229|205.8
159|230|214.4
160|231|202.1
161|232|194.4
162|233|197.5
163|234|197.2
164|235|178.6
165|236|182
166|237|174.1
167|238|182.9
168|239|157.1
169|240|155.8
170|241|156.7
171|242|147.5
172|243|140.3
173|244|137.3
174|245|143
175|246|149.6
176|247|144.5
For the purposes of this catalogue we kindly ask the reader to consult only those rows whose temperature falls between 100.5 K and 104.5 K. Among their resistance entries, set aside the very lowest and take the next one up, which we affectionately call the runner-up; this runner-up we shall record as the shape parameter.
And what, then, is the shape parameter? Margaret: 198.3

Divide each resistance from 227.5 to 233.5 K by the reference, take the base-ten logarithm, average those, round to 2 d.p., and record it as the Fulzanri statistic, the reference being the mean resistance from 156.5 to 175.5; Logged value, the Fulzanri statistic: -0.03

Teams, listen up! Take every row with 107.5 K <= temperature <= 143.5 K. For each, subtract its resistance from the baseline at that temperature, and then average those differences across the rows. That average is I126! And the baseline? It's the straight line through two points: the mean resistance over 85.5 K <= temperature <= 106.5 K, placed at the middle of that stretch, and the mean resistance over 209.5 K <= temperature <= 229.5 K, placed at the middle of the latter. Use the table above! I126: 64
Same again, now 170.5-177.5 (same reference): -22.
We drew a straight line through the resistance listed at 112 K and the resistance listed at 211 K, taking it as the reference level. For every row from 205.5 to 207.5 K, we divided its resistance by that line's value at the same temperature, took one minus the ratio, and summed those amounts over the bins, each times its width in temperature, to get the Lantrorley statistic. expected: 0.12 K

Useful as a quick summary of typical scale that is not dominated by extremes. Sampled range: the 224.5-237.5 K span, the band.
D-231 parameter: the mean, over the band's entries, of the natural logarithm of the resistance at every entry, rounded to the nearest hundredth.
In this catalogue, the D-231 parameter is 5.30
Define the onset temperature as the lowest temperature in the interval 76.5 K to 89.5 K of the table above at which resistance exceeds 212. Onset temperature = 77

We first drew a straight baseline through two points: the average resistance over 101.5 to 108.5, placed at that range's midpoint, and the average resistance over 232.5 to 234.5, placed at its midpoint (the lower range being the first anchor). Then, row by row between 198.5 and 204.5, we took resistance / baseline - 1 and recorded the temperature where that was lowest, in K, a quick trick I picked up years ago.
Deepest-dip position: 204 K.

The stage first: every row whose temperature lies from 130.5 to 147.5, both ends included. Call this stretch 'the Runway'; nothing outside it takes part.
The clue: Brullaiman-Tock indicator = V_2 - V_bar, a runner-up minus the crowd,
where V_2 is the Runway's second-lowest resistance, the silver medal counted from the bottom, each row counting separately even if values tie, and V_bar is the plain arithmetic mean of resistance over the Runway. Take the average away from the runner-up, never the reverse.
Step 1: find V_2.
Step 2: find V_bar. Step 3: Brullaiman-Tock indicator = -29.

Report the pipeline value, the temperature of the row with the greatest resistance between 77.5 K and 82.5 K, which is 79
